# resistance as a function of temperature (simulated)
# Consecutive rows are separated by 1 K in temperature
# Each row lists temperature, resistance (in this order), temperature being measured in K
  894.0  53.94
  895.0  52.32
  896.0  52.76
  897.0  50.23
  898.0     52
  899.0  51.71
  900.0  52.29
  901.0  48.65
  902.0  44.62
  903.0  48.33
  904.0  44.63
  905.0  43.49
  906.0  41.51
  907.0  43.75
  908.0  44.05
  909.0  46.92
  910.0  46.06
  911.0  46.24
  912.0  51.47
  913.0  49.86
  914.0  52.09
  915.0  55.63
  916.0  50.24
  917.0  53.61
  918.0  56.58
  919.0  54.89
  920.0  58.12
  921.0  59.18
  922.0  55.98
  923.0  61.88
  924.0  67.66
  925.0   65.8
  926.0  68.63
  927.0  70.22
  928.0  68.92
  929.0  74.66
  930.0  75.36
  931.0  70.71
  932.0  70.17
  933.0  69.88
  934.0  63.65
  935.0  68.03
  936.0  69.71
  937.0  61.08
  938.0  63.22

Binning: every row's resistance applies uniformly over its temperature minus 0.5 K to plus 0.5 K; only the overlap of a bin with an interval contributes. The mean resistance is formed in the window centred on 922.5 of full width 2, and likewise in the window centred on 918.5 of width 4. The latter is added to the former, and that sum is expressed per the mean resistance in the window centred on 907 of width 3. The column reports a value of 2.66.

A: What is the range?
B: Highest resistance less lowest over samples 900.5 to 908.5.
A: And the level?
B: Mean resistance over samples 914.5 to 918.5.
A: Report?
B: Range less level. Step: -47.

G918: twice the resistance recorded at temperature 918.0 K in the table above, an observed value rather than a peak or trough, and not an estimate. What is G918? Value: 113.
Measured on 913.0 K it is 100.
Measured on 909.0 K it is 94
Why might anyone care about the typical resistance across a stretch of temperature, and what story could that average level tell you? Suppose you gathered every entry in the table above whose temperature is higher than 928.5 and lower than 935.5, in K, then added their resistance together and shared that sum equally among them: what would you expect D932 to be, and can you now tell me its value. 70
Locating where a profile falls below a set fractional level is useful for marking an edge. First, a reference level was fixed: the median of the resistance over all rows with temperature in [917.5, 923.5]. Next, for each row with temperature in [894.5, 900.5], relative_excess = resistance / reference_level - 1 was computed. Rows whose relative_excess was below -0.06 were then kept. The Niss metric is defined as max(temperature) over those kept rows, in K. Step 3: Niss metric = 900.0 K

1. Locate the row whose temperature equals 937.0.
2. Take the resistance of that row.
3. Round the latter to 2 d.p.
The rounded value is 61.08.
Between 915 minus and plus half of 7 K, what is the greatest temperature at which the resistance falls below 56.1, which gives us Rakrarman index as 917.0 K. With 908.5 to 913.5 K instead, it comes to 913.0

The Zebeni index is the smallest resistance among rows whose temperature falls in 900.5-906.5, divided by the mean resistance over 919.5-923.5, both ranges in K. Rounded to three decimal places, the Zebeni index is 0.706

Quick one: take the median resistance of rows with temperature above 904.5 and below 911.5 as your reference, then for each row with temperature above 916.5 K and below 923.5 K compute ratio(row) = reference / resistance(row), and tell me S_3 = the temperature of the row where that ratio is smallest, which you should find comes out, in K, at 923.0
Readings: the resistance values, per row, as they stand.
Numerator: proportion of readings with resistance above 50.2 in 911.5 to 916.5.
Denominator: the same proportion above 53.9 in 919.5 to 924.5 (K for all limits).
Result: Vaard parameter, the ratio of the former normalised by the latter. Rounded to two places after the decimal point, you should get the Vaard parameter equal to 0.80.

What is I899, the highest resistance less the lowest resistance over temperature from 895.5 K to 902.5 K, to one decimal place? 8.1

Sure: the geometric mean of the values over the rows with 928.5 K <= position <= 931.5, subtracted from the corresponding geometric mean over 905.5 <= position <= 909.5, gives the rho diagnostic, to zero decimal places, -30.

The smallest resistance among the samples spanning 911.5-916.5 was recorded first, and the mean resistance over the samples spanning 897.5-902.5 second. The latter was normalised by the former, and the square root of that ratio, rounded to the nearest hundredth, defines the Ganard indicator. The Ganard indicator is 1.00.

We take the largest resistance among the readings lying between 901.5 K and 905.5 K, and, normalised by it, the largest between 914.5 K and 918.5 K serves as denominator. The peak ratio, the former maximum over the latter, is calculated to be 0.85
